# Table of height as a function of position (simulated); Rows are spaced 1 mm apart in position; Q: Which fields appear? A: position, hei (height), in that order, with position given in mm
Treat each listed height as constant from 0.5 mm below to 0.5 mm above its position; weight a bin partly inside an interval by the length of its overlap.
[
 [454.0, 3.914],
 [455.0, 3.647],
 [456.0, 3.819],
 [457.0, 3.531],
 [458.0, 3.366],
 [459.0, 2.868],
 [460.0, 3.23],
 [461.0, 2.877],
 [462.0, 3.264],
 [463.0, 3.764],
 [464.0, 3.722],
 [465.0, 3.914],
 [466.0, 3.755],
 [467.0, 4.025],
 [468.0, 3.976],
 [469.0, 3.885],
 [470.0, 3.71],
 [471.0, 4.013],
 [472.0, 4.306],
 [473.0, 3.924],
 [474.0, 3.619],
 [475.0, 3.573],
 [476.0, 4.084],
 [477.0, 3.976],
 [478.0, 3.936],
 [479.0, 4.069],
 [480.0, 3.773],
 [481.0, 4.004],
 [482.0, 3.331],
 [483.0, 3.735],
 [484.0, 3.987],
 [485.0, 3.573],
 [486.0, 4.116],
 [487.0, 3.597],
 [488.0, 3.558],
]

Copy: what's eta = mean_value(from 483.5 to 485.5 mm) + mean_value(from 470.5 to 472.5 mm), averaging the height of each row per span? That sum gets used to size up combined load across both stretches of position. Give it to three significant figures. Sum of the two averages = 7.94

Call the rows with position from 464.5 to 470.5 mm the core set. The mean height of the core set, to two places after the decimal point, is 3.88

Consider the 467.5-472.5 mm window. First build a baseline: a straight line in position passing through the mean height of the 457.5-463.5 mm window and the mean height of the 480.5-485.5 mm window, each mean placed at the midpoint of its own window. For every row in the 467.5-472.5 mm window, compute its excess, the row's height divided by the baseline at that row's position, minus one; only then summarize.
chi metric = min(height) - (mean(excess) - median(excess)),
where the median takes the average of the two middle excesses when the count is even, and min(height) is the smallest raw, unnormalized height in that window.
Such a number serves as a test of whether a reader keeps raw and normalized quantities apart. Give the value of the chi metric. 3.71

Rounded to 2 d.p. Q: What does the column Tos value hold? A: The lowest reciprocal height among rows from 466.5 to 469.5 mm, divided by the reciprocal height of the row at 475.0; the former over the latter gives 0.89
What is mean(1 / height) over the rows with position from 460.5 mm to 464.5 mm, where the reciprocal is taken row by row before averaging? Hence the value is 0.297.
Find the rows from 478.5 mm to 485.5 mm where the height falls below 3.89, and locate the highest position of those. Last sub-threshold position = 485.0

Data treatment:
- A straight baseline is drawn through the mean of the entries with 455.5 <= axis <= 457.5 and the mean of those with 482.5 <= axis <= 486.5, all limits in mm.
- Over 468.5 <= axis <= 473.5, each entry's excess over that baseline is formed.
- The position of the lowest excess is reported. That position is 470.0 mm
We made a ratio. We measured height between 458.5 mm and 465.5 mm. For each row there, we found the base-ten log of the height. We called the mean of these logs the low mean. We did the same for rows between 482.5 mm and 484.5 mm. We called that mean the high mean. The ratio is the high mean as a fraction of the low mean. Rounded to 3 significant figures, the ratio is 1.12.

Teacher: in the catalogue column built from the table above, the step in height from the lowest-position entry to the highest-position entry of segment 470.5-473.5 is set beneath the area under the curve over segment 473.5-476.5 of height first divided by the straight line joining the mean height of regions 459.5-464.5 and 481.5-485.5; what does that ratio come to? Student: -36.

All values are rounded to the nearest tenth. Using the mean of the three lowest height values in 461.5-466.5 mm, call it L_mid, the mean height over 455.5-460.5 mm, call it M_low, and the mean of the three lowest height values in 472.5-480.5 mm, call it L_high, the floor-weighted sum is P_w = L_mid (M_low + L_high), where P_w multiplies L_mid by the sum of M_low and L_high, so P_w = 25.1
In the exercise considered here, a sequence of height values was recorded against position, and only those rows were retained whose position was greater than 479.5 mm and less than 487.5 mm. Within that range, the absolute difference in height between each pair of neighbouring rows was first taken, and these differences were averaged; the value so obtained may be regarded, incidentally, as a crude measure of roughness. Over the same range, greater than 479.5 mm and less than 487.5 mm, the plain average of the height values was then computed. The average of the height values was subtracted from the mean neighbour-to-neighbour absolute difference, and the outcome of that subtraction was -3.3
